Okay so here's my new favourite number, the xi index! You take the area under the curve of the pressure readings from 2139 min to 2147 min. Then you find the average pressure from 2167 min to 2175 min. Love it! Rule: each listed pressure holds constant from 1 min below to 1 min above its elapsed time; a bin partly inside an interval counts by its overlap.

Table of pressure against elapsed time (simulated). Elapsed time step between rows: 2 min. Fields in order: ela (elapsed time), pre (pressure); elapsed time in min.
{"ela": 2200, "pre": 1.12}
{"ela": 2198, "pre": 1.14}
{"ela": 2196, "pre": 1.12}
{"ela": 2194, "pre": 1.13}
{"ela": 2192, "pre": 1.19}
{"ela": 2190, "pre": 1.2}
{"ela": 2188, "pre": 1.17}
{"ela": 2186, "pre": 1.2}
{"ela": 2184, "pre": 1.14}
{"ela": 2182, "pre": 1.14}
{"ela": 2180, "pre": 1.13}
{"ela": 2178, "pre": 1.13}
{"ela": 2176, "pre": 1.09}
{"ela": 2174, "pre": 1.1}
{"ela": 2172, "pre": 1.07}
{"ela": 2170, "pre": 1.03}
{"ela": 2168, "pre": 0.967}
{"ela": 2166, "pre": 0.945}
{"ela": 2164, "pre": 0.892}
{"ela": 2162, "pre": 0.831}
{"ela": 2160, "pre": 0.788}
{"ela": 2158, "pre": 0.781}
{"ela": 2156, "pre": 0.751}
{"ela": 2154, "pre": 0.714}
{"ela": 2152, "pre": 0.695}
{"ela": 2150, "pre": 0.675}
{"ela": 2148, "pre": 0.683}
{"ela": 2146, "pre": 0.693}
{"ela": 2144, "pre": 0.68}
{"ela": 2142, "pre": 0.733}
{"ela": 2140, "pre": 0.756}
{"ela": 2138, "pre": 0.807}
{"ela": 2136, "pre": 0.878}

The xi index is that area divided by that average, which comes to 5.5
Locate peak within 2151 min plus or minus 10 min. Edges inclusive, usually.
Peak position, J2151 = 2160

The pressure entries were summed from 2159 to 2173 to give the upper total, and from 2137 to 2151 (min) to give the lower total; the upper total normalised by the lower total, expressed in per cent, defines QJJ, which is 130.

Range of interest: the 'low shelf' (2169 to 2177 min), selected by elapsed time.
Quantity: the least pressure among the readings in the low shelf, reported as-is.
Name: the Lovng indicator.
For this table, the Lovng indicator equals 1.03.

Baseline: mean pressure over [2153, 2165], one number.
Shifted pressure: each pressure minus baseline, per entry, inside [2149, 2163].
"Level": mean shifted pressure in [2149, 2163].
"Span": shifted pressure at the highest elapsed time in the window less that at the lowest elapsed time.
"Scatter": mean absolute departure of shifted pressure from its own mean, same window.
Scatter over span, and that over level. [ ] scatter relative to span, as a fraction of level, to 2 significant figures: -6.5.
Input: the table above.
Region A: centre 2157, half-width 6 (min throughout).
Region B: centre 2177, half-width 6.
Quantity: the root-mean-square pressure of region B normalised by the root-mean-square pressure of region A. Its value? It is 1.46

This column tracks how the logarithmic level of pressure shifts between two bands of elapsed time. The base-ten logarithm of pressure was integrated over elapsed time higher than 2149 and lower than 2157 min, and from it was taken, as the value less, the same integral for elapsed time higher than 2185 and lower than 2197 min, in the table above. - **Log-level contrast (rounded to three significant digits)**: -2.01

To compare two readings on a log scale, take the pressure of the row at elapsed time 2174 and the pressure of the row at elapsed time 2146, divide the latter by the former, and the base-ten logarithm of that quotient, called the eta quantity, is -0.20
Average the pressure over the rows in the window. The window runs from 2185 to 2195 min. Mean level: 1.18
